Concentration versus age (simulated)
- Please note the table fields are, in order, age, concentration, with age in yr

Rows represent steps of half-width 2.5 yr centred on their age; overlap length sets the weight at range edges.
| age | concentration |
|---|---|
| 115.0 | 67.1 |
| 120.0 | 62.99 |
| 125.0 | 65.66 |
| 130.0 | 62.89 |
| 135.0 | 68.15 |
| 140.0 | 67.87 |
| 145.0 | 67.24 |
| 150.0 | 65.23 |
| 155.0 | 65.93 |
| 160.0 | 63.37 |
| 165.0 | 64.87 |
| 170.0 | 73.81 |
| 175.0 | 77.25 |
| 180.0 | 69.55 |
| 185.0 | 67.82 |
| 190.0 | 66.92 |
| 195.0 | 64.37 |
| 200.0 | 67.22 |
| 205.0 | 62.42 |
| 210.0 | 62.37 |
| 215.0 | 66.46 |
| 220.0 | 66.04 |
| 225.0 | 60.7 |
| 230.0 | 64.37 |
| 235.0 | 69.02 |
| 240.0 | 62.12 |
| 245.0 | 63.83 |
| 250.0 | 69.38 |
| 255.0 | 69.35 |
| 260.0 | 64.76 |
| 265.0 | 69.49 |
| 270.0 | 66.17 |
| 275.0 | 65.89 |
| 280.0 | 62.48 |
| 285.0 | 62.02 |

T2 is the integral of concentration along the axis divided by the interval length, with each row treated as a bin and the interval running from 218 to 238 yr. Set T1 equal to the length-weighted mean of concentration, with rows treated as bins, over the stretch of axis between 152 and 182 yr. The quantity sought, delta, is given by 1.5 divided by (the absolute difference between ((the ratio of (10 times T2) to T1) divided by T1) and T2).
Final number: 0.0231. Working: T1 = 69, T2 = 64.9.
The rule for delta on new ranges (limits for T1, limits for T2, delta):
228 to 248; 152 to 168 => 0.0231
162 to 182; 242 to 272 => 0.0224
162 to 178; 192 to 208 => 0.0232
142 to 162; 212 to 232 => 0.0234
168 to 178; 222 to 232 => 0.0240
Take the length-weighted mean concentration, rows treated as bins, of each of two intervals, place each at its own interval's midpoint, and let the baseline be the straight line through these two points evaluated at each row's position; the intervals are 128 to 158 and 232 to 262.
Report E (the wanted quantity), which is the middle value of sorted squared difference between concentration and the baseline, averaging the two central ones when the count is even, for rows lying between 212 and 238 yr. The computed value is 4.0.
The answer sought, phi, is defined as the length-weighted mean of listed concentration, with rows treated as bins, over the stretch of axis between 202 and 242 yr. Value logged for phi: 64.3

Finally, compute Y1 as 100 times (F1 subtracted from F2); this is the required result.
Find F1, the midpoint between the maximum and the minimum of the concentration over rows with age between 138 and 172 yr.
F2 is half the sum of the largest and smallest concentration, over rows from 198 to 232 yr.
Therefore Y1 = -463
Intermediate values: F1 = 68.6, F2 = 64.0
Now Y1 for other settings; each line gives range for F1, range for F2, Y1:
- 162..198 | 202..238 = -595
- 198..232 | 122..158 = 156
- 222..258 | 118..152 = 48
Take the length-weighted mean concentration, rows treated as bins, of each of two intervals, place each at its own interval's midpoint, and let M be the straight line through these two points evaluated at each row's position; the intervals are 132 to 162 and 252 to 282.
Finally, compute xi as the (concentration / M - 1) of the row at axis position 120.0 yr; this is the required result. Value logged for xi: -0.05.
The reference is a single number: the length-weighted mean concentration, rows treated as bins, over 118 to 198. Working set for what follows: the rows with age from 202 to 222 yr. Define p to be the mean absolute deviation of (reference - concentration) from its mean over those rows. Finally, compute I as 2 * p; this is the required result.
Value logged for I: 3.9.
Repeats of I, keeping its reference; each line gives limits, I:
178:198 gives 3.0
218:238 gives 5.0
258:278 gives 2.9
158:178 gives 11.4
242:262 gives 5.1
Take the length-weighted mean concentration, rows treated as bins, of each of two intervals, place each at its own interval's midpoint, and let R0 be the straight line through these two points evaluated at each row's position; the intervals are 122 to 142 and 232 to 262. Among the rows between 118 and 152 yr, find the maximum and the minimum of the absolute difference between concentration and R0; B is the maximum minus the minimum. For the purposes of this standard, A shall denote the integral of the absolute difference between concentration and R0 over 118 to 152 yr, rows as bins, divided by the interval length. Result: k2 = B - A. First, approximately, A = 1.8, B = 2.8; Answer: 1.0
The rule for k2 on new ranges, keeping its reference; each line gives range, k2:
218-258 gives 2.4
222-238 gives 0.3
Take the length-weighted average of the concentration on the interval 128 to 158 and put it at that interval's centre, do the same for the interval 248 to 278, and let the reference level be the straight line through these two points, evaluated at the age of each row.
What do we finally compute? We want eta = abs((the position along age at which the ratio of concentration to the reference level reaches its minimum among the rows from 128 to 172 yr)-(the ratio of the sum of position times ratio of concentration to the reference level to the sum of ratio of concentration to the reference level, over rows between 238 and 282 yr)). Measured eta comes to 130.0 yr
